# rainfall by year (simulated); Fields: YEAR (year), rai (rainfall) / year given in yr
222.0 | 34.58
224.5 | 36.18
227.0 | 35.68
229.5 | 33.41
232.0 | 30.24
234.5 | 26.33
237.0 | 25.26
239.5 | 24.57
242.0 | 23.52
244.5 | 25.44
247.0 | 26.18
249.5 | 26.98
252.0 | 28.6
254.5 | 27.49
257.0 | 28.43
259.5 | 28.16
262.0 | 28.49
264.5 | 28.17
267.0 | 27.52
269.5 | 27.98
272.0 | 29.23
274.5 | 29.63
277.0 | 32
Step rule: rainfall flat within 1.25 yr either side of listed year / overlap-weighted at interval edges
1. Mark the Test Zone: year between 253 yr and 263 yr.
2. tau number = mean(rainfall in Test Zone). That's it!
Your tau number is 28.1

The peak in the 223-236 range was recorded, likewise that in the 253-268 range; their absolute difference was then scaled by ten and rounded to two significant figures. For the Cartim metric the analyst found 77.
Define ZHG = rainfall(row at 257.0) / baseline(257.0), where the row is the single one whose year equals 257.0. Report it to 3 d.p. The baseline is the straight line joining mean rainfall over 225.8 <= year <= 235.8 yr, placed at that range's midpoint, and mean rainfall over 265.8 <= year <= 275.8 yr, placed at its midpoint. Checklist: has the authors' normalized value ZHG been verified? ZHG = 0.962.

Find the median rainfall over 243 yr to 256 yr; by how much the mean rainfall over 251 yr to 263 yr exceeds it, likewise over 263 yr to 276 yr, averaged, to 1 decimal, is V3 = 1.4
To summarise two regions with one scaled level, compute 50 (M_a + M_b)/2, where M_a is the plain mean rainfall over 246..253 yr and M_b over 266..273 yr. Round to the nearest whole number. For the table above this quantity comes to 1387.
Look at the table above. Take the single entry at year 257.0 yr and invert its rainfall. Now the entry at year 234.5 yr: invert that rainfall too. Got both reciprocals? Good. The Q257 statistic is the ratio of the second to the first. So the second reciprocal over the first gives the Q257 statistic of 1.08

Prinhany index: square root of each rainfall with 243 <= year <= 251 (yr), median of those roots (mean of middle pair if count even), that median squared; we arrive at 26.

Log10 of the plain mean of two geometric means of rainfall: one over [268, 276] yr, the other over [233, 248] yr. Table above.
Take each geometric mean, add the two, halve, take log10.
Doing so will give 1.432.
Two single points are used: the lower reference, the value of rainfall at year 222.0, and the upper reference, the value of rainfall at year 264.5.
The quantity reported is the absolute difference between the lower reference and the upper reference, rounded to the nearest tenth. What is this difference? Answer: 6.4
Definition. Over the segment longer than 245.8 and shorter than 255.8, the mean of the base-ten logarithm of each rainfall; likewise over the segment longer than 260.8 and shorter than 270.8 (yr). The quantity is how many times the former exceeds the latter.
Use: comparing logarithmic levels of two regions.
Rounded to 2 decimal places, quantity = 0.99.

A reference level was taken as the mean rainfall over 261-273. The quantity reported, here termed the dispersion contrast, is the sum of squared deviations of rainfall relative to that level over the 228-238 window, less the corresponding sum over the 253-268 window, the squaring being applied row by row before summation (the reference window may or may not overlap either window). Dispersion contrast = 42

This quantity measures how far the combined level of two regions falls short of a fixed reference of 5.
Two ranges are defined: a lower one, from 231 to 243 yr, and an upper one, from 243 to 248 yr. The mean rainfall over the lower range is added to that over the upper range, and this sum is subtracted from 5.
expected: -47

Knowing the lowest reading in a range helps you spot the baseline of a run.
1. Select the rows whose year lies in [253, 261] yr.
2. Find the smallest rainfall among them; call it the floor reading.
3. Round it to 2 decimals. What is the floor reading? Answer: 27.49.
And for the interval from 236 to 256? 23.52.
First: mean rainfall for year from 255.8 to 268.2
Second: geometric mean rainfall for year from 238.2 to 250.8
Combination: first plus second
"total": 53.46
